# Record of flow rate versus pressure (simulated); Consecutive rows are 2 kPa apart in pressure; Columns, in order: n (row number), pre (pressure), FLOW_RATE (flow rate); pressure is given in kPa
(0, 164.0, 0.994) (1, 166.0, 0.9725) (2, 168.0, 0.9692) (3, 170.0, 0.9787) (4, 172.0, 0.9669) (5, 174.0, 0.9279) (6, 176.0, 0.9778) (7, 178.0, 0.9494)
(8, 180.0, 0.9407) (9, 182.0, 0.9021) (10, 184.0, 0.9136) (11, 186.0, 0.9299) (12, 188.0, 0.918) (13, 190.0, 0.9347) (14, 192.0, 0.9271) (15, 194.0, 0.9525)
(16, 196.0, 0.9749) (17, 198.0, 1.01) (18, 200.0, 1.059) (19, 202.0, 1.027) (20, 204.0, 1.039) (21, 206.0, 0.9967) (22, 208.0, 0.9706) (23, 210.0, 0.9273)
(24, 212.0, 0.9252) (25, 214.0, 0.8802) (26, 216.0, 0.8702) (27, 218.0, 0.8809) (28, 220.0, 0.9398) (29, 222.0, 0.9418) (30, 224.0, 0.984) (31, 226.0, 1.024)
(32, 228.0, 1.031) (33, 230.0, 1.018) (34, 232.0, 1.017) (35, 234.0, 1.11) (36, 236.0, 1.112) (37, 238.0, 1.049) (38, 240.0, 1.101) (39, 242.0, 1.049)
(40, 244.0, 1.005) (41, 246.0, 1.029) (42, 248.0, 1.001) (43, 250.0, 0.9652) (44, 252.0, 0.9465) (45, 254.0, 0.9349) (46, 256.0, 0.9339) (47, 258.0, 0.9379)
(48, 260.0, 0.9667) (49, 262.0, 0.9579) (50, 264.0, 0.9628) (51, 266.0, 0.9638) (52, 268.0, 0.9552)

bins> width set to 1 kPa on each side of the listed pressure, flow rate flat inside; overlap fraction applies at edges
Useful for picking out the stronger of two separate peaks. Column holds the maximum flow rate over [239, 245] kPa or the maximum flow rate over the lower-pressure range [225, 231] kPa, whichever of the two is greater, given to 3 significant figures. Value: 1.10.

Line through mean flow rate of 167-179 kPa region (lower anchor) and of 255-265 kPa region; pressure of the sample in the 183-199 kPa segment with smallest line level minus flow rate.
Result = 198.0 kPa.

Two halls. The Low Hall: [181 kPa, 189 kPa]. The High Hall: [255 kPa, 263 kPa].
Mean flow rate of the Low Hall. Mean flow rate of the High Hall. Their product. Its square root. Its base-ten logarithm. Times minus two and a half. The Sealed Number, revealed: 0.08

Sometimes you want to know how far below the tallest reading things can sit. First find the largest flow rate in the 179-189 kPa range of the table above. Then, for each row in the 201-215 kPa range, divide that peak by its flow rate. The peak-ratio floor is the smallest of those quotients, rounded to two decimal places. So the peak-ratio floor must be 0.91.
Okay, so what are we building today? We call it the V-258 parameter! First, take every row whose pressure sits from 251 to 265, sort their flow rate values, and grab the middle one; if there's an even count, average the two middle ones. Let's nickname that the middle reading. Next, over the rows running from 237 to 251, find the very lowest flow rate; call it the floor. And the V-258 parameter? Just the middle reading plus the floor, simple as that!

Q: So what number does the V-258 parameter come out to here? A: 1.912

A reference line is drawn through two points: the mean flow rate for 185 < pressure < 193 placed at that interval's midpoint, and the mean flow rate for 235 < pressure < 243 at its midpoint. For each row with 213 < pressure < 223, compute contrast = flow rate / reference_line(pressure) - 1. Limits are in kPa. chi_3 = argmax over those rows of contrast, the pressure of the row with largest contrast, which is 220.0 kPa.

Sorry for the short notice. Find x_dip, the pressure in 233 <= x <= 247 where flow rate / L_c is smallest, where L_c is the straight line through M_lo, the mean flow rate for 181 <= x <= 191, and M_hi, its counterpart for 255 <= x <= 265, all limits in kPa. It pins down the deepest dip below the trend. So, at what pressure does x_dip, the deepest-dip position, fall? 244.0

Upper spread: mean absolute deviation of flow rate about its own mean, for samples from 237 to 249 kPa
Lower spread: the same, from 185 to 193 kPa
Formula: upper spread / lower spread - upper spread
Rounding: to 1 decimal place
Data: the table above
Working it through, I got 5.6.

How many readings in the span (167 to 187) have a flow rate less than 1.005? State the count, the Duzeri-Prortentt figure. 10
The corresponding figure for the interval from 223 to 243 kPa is 1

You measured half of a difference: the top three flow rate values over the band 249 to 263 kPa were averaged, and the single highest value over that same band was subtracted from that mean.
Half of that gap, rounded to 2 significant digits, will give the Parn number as -0.0017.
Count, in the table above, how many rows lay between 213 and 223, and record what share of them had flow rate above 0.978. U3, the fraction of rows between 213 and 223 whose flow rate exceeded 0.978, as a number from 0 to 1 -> 0.0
